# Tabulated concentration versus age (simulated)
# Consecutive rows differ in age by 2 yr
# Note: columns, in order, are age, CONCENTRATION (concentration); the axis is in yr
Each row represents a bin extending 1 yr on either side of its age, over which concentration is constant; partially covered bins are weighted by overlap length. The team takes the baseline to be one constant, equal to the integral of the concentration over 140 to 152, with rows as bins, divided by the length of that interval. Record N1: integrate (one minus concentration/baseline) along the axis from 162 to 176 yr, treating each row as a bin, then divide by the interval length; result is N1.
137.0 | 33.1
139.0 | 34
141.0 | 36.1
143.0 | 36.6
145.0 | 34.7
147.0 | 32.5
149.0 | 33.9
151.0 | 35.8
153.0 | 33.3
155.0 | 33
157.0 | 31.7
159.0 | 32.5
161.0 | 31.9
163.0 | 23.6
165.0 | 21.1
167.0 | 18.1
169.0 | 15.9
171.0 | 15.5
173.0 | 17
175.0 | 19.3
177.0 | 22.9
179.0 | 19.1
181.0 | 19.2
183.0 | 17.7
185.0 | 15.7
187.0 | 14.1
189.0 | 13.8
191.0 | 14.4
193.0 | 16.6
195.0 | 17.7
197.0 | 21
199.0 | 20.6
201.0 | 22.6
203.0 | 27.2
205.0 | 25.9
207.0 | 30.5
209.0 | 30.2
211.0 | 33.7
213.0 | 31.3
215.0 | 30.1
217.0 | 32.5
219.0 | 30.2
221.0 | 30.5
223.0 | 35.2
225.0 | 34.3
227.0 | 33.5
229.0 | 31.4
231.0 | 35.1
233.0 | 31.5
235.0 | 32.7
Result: 0.47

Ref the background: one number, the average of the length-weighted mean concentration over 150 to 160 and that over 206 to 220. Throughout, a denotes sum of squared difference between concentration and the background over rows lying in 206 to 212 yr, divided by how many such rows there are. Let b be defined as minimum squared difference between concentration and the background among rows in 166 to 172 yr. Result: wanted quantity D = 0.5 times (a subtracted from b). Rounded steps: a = 3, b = 200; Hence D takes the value 98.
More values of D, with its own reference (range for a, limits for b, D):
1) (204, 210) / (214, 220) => -8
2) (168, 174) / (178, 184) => -45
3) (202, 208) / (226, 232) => -11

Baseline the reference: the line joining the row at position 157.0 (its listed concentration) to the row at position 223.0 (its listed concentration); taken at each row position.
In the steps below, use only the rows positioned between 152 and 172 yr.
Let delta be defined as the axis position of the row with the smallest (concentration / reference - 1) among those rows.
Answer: 171.0 yr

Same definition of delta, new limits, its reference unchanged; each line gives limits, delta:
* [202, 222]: 205.0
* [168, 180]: 171.0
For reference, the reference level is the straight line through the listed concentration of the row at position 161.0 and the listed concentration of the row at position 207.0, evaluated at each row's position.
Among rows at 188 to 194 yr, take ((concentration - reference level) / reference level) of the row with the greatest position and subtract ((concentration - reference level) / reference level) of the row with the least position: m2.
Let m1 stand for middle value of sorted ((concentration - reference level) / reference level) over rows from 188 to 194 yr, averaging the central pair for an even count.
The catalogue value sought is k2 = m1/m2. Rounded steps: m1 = -0.5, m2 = 0.09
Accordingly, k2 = -6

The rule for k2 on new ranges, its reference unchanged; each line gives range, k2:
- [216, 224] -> 0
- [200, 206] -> -1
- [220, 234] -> 3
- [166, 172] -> 6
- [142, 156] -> -1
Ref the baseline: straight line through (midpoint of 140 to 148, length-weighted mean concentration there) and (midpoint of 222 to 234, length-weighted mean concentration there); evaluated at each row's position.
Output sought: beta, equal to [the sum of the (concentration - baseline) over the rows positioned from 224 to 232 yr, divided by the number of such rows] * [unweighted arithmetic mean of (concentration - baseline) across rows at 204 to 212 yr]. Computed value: 0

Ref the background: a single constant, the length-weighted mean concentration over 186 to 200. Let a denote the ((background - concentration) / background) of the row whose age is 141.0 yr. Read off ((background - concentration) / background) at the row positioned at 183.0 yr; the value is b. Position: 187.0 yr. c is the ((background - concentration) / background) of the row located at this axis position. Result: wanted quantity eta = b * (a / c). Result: 0.33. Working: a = -1.1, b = -0.05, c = 0.2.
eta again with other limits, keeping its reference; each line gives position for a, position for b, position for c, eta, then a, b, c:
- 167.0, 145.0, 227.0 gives -0.08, -0.1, -1.05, -1.0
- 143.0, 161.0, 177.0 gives -2.91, -1.2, -0.89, -0.4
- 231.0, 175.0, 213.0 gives -0.18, -1.1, -0.14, -0.9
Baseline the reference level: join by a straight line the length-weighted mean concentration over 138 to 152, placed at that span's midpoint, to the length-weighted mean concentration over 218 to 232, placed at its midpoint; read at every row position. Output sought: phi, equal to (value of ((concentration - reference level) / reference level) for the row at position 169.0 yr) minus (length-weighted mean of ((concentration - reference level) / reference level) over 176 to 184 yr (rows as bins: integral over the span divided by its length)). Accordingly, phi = -0.1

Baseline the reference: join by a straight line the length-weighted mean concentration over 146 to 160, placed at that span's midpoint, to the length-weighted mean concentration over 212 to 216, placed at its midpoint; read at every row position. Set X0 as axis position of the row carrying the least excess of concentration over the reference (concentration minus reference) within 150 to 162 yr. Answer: 157.0 yr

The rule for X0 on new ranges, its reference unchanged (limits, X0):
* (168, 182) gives 171.0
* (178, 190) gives 189.0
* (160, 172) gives 171.0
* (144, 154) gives 147.0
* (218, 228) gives 219.0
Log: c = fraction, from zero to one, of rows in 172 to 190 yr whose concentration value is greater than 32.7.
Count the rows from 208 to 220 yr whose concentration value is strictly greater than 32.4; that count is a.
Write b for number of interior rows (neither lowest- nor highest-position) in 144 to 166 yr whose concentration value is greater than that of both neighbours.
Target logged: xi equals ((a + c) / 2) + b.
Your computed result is 3.00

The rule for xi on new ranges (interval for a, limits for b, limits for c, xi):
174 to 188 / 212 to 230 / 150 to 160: 2.30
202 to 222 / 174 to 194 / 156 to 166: 3.00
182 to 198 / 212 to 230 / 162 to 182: 2.00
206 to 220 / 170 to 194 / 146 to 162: 3.25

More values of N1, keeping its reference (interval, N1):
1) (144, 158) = 0.04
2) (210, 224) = 0.09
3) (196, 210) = 0.27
